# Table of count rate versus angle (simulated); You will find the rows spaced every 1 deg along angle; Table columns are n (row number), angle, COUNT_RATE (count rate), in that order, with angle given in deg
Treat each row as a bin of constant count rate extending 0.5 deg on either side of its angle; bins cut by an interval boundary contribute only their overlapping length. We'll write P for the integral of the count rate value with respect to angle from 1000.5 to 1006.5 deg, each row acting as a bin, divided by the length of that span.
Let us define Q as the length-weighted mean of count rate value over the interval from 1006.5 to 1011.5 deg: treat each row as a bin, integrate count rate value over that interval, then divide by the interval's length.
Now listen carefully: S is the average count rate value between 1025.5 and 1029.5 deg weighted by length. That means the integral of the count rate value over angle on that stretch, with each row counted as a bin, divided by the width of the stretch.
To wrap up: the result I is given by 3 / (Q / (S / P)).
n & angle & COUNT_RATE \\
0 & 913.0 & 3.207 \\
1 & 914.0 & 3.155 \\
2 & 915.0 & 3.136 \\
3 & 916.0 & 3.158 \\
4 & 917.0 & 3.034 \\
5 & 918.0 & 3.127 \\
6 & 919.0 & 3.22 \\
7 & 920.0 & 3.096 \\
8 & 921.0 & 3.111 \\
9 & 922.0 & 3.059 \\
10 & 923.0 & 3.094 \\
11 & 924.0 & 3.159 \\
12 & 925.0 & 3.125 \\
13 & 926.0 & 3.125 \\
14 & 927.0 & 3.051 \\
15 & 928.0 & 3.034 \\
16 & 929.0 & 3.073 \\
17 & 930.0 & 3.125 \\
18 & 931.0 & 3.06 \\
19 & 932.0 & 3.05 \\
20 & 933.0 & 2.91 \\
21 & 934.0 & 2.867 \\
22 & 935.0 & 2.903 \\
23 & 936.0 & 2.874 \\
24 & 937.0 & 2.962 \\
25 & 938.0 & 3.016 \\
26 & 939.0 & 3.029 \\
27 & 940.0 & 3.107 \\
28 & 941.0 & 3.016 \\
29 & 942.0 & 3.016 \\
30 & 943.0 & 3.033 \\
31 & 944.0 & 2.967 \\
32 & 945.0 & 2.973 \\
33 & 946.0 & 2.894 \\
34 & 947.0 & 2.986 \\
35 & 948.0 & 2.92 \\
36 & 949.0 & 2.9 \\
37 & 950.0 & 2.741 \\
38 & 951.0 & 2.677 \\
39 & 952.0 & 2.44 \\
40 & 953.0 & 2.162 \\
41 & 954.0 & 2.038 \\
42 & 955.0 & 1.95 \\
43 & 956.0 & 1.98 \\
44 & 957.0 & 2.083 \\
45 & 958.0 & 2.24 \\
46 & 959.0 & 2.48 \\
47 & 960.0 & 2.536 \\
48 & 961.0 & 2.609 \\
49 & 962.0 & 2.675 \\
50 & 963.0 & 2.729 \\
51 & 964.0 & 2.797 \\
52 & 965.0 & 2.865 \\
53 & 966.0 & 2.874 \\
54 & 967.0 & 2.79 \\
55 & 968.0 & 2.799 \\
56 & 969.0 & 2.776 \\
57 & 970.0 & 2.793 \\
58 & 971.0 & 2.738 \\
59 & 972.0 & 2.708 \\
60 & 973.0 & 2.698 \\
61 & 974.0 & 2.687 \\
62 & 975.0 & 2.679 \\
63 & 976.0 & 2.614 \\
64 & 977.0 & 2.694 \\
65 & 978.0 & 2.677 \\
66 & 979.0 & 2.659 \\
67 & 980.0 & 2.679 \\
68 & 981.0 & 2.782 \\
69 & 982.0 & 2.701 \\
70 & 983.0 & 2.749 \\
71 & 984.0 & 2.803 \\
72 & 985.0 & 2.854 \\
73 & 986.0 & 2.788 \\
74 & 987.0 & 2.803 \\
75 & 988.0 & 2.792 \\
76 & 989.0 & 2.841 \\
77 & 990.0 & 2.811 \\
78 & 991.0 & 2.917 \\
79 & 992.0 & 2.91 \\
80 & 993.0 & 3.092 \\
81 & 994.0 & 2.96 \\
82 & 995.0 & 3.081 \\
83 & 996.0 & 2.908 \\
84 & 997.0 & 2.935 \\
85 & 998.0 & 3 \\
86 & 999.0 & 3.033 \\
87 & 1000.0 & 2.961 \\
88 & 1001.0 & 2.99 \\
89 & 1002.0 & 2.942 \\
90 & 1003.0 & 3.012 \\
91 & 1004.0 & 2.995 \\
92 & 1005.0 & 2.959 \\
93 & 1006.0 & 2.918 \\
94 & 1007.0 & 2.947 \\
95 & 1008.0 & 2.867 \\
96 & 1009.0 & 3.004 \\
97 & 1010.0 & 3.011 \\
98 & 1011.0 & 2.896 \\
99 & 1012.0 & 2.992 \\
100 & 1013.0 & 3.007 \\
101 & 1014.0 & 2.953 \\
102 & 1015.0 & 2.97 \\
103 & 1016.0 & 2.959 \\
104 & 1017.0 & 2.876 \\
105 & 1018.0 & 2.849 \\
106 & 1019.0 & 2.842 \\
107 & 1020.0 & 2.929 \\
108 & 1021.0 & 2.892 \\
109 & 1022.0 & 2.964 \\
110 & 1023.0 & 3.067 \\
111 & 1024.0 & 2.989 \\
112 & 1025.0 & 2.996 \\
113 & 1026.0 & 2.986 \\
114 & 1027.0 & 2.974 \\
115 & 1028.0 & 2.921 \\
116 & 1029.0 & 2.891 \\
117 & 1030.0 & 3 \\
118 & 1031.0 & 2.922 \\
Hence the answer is 1.01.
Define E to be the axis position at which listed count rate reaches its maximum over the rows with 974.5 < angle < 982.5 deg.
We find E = 981.0 deg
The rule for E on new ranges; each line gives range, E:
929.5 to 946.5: 930.0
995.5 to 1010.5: 999.0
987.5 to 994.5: 993.0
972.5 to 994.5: 993.0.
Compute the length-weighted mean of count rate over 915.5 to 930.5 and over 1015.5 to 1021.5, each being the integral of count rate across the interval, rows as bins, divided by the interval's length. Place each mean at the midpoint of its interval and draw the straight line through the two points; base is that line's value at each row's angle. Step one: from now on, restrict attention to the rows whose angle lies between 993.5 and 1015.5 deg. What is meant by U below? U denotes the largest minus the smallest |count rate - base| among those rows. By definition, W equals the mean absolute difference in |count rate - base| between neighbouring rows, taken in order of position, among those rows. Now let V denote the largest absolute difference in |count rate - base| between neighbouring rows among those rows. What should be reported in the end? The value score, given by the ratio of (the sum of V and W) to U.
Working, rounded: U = 0.14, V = 0.123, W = 0.05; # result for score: 1.26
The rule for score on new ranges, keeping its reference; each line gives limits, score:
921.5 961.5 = 0.32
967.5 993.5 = 0.45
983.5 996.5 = 1.20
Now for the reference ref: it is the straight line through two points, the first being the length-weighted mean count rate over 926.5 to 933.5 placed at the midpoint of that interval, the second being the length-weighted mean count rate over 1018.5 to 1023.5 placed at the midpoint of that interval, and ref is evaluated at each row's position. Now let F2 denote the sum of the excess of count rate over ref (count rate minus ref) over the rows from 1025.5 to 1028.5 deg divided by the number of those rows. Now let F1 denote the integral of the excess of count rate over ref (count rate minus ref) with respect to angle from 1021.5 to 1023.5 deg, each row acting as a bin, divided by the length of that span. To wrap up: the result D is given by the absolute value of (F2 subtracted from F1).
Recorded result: 0.05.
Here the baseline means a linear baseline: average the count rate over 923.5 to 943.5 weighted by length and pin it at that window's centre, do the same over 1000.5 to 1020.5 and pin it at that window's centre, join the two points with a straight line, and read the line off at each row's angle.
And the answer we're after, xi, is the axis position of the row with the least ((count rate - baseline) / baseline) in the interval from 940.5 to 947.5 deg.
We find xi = 946.0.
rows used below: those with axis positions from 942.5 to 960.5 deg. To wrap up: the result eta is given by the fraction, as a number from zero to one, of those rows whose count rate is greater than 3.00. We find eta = 0.06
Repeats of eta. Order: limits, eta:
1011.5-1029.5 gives 0.11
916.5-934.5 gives 0.89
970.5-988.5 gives 0.00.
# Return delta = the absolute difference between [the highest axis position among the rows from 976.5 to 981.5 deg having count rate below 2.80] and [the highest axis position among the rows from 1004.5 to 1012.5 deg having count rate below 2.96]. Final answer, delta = 30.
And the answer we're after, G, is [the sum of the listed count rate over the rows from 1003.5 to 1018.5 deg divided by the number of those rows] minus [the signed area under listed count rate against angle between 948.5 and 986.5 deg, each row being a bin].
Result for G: -96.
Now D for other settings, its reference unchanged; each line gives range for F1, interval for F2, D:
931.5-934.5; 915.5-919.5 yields 0.17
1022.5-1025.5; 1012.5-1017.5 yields 0.07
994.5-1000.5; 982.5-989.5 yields 0.20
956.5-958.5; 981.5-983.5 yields 0.59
